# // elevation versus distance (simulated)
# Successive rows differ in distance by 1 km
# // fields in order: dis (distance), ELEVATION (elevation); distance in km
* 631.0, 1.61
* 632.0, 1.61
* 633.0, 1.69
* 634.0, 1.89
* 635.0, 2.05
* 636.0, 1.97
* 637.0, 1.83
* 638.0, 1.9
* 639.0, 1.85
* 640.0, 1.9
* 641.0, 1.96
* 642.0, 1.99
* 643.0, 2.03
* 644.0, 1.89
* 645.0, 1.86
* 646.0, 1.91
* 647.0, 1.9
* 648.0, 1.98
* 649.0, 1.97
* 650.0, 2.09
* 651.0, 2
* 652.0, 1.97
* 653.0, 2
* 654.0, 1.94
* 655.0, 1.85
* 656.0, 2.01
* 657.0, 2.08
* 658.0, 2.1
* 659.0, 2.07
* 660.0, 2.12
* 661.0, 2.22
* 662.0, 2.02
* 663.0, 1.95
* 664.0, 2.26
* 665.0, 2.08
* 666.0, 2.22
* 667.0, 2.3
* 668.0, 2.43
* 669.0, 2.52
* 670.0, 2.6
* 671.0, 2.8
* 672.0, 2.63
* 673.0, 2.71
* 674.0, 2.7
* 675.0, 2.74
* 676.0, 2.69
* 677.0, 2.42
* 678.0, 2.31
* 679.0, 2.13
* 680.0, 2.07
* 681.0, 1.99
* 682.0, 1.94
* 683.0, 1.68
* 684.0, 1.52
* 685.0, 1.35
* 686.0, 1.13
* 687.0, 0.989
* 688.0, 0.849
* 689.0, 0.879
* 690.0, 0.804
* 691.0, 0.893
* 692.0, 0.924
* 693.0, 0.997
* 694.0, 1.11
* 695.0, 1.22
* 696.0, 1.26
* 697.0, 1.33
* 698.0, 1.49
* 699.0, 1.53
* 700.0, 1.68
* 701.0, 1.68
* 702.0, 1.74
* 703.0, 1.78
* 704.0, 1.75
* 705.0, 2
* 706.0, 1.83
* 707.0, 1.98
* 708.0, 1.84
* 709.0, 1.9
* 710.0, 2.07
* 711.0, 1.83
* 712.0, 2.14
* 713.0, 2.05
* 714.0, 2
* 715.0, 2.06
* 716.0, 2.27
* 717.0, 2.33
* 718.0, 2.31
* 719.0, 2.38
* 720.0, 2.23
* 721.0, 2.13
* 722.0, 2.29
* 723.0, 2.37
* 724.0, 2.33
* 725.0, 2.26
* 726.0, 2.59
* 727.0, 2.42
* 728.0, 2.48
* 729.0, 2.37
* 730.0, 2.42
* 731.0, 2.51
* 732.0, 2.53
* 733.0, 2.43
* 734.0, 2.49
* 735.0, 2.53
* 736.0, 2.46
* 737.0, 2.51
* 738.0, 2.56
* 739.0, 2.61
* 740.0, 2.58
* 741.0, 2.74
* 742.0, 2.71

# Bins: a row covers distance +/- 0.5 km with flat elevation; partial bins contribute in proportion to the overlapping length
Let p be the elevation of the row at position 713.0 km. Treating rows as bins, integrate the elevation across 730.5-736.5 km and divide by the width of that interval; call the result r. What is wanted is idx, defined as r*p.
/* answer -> 5.1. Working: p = 2.05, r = 2.5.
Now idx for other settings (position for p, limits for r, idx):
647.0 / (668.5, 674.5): 5.1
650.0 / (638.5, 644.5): 4.0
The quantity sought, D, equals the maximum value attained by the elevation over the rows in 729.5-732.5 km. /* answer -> 2.53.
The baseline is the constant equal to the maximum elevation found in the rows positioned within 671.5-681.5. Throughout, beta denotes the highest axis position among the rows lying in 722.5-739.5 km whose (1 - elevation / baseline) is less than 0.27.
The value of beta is 739.0 km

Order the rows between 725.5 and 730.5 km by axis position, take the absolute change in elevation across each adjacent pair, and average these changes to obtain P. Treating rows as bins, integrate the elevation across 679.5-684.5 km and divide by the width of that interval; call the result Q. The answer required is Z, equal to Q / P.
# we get 19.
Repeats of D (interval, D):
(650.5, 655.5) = 2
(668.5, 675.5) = 2.8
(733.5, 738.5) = 2.56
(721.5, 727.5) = 2.59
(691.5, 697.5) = 1.33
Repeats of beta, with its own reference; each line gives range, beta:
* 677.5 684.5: 680.0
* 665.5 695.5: 680.0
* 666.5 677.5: 677.0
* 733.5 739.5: 739.0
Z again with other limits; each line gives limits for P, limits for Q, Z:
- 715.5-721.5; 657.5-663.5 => 26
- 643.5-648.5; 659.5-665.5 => 50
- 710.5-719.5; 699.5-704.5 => 16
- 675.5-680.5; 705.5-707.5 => 12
